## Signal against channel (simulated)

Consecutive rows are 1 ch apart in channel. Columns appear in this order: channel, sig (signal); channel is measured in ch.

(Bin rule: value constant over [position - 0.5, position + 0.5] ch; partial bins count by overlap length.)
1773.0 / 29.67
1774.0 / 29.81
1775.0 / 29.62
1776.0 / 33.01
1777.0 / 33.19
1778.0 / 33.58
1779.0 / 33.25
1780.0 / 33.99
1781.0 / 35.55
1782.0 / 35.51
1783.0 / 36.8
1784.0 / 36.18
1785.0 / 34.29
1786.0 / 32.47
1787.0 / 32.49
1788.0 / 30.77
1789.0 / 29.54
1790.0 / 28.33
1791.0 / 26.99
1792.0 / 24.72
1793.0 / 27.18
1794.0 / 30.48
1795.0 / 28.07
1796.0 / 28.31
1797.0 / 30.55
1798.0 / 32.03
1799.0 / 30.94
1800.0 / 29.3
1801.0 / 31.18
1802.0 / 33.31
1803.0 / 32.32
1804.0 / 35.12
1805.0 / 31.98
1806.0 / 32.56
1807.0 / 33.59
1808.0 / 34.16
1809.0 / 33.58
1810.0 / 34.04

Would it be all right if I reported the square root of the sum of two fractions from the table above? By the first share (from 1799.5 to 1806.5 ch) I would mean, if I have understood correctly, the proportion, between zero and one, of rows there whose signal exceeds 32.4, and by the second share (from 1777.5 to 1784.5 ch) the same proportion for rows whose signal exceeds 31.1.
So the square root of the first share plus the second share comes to 1.20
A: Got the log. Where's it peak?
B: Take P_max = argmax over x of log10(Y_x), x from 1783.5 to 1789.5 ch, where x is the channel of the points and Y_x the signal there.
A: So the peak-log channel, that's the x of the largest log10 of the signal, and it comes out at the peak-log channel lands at 1784.0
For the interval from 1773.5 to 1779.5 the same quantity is 1778.0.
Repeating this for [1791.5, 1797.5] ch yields 1797.0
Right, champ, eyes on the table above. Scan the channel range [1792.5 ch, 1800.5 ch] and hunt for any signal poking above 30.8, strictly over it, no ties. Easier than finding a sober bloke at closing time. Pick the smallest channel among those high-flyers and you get 1798.0 ch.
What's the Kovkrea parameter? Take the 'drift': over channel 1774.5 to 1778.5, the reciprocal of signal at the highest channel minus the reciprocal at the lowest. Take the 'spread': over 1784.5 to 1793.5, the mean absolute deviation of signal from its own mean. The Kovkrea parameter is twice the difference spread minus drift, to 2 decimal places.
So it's 5.10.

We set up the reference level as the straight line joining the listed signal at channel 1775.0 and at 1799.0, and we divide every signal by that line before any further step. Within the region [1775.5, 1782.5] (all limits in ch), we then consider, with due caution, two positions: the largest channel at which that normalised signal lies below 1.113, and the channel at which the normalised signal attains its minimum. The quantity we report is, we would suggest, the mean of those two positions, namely 1776.0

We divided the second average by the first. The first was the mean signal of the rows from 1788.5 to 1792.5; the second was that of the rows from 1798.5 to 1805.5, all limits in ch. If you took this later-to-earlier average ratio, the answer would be 1.17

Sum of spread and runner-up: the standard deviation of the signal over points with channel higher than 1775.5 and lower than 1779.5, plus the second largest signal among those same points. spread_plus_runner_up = 33.5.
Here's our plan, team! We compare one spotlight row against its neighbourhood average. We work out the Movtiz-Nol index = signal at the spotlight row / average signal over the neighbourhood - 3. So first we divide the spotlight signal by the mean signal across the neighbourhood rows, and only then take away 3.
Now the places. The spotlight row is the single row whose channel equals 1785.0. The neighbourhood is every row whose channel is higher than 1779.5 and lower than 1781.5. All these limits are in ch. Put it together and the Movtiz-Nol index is -2.01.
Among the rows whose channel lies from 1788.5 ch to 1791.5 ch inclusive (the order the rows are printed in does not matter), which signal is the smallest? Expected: 26.99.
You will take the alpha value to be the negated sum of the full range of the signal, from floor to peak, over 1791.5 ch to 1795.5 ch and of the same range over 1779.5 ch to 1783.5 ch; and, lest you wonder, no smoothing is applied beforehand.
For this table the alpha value -8.6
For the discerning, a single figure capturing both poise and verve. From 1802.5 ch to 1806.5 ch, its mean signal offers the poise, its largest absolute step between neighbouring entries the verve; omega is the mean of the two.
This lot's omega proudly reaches 18.1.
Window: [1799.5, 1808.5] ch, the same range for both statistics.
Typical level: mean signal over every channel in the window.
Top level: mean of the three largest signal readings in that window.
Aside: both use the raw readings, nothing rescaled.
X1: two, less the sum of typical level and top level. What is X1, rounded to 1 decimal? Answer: -64.9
